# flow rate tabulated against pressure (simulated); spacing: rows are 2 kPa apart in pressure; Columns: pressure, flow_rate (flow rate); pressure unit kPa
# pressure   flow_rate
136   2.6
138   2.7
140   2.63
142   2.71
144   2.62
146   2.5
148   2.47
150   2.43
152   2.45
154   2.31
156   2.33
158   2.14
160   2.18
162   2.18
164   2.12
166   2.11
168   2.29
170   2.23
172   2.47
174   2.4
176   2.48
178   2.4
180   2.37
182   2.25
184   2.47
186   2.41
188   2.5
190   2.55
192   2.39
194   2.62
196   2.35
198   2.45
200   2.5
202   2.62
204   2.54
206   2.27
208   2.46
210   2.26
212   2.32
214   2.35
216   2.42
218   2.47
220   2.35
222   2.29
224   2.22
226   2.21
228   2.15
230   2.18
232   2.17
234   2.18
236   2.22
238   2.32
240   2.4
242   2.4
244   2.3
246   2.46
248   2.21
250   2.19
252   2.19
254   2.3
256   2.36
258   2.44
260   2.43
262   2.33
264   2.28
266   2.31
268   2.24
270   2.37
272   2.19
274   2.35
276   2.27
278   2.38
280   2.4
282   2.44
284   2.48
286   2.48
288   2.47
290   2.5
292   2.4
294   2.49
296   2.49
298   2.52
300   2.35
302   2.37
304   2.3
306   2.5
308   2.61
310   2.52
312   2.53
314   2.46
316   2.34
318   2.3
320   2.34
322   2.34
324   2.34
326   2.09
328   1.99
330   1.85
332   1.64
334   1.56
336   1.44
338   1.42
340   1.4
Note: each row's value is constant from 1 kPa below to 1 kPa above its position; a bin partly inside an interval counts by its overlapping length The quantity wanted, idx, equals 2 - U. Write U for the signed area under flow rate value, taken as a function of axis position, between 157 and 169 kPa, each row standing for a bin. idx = -24.0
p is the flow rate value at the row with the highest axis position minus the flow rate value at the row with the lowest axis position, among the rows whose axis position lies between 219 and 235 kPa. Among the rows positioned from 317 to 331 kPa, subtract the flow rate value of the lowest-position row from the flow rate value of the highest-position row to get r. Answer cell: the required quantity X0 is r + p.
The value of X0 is -0.62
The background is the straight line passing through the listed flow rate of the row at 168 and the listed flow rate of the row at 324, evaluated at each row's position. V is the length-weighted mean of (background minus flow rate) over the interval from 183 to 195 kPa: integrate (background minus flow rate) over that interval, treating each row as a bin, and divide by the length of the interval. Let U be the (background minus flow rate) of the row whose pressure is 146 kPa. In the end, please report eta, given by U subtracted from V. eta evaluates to 0.02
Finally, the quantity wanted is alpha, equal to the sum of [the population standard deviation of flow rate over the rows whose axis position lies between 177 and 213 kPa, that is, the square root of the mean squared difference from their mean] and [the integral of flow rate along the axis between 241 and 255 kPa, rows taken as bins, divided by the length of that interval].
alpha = 2.40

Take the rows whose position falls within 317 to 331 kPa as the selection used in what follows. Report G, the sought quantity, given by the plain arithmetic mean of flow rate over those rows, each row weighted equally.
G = 2.18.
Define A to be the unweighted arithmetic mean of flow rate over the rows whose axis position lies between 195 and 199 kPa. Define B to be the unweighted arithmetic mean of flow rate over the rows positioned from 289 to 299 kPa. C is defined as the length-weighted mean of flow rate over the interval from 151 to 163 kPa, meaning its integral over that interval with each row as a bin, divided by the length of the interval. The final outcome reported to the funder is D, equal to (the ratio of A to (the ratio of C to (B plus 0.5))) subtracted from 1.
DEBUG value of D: -2.2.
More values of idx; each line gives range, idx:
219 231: -24.8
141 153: -28.4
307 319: -27.5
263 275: -25.5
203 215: -26.4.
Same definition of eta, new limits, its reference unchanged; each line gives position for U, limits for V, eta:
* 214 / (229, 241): 0.11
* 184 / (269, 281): 0.17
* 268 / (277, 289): -0.20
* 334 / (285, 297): -0.93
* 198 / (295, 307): 0.06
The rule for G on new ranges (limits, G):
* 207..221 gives 2.38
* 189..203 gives 2.50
